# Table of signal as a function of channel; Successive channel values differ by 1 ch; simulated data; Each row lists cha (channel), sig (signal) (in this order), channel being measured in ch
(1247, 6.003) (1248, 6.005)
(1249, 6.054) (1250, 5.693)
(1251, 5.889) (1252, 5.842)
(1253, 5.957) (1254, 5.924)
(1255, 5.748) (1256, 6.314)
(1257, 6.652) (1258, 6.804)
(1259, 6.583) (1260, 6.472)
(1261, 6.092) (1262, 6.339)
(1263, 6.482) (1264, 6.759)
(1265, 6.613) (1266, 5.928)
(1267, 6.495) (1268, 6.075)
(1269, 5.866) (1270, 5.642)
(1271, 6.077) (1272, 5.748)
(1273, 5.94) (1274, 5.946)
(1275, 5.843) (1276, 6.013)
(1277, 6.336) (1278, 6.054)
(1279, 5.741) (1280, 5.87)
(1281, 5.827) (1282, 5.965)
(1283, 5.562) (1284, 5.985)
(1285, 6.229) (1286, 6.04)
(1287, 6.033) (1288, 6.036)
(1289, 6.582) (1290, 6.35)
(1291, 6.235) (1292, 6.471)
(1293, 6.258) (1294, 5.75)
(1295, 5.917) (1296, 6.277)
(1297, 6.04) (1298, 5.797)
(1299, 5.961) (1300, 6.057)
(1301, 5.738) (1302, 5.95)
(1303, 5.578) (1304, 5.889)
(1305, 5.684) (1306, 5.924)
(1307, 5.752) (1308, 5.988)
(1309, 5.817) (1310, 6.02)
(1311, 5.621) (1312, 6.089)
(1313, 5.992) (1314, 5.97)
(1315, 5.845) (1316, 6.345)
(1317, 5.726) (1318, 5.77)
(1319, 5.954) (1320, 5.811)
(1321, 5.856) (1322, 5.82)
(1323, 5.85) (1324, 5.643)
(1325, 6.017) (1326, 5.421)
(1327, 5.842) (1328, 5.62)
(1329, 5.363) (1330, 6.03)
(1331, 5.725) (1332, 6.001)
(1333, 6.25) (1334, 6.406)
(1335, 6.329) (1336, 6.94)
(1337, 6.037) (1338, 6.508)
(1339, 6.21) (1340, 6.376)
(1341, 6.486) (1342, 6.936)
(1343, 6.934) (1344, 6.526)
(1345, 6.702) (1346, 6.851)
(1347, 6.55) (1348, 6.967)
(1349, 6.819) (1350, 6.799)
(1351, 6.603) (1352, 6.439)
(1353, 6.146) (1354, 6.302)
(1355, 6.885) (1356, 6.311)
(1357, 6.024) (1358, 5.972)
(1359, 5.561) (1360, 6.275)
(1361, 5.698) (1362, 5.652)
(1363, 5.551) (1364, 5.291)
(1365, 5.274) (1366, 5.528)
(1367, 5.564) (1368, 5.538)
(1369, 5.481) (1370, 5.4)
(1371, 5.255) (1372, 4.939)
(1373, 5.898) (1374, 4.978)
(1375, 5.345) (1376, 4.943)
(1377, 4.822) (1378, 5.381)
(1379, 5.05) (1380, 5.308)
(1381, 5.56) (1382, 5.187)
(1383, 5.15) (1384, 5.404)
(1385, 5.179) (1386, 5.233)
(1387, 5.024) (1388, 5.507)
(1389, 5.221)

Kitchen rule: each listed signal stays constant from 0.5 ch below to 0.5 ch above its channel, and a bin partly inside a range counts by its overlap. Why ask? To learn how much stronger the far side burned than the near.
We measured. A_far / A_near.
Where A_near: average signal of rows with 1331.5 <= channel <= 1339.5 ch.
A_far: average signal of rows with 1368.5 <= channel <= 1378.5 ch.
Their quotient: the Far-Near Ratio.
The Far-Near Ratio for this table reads 0.83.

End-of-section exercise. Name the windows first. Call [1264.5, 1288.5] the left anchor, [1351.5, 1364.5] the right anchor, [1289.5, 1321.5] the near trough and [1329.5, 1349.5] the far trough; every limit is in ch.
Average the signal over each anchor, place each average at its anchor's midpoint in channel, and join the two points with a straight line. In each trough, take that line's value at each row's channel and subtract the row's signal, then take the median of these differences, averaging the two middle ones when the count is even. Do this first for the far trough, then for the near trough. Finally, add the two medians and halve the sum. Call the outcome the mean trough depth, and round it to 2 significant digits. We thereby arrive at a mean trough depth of -0.21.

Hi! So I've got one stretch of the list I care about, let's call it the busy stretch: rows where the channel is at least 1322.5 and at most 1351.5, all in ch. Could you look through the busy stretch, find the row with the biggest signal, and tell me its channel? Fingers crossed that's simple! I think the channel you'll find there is 1348 ch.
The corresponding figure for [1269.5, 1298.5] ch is 1289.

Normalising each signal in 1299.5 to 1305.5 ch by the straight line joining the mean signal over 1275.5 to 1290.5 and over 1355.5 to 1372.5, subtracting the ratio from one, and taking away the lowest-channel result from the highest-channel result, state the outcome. 0.058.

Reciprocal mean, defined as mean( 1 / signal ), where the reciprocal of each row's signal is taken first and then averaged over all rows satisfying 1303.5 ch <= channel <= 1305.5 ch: 0.1729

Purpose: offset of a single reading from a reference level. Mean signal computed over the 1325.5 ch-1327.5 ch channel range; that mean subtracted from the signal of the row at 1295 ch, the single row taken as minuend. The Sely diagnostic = 0.29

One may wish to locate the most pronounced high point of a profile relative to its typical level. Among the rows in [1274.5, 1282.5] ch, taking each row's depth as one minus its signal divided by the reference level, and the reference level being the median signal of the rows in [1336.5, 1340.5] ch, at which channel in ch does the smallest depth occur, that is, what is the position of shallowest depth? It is 1277 ch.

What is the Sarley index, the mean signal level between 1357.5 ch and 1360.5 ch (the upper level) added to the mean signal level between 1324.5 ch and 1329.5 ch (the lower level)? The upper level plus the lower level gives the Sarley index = 11.6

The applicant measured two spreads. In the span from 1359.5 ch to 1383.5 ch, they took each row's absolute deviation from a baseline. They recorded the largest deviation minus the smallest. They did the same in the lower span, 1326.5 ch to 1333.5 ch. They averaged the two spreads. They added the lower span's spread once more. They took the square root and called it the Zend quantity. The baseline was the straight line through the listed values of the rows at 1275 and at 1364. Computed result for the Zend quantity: 1.21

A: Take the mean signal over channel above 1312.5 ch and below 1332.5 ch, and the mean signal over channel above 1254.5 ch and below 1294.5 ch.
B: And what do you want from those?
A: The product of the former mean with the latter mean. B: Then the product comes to 36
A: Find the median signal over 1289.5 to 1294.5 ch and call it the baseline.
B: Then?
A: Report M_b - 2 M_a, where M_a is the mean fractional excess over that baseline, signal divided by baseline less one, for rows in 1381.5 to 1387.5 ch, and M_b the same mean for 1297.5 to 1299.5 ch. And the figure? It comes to 0.28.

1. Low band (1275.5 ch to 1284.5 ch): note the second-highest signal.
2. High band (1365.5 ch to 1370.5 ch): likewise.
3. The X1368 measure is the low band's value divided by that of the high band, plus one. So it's 2.09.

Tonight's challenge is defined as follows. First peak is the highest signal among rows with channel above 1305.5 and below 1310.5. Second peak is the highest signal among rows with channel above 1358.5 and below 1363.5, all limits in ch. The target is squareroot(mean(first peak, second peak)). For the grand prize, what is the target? 2.48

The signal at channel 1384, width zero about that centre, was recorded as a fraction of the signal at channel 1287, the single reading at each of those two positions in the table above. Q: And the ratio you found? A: 0.90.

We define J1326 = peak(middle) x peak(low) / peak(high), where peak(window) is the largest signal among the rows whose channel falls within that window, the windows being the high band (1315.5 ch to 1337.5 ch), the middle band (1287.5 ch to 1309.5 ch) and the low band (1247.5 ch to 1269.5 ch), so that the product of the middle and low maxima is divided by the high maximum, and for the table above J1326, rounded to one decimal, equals 6.5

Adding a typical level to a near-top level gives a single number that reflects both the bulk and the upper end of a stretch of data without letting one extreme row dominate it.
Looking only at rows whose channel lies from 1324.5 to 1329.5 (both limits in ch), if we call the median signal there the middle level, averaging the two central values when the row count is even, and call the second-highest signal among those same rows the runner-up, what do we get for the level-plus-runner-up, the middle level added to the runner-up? 11.5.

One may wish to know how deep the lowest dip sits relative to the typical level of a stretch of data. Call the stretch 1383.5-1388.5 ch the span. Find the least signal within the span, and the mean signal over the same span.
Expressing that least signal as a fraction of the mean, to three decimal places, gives 0.953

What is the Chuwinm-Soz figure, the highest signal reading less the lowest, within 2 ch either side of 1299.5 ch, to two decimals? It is 0.32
